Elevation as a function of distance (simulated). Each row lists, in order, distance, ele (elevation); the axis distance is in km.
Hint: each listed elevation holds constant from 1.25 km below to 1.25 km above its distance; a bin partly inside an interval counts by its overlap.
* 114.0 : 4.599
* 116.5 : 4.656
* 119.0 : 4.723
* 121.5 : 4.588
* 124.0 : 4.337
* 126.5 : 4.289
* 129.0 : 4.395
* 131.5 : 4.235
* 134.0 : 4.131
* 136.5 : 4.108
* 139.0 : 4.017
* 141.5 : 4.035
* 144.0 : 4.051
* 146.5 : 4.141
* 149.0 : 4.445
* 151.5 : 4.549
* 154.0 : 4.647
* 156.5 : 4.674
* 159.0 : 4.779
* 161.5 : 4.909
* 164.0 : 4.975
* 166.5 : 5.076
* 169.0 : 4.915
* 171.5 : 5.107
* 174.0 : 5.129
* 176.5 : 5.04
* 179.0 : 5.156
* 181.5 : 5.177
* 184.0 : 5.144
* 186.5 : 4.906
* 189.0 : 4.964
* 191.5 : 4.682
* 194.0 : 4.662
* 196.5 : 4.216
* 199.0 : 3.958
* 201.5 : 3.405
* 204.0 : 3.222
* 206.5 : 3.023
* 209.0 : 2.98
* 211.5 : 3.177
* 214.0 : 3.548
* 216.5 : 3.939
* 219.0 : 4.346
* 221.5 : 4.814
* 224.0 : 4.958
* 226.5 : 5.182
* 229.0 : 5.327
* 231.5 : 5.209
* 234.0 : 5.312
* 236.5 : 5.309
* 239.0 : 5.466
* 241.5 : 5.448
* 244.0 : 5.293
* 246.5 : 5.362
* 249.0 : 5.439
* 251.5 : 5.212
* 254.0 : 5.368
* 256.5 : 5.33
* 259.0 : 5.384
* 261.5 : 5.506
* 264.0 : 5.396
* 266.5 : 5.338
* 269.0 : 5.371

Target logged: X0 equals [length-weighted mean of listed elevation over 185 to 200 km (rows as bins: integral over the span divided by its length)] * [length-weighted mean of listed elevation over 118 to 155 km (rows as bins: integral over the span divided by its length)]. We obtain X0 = 20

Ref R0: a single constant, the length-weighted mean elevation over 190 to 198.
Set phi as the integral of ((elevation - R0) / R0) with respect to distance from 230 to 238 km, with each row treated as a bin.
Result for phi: 1.4 km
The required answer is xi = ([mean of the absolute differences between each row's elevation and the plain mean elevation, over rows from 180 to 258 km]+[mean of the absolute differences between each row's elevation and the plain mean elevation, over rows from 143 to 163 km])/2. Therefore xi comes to 0.46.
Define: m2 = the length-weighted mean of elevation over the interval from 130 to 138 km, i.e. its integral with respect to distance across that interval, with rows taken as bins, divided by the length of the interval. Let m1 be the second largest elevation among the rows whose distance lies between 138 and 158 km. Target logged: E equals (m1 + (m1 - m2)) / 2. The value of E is 2.6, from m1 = 4.647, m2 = 4.2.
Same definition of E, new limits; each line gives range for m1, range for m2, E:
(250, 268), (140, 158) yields 3.2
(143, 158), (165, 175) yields 2.1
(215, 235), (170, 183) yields 2.8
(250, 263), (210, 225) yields 3.3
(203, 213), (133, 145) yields 1.1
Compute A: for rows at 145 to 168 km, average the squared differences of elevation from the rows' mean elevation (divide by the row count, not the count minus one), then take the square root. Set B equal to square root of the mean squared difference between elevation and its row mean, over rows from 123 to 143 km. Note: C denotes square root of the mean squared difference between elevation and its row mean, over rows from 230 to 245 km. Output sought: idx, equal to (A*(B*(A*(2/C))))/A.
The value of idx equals 0.8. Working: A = 0.3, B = 0.13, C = 0.09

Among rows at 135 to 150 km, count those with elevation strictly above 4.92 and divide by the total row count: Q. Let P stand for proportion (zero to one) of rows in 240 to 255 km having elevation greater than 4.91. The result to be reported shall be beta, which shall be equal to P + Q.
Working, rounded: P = 1.0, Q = 0.00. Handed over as 1.0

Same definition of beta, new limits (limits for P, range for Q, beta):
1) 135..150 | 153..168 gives 0.3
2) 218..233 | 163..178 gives 1.5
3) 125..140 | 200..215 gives 0.0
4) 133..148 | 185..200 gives 0.2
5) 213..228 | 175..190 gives 1.2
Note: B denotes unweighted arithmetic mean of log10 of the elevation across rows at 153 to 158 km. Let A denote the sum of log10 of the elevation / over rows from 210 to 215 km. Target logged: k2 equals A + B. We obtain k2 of 1.72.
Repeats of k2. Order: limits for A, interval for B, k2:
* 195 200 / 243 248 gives 1.95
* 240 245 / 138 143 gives 2.06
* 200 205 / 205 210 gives 1.52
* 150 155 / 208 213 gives 1.81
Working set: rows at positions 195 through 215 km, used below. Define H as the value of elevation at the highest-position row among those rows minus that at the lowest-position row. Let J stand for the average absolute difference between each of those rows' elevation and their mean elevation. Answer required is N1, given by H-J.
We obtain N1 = -1.0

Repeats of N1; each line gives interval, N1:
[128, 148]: -0.3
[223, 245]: 0.2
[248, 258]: -0.2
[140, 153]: 0.3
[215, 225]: 0.6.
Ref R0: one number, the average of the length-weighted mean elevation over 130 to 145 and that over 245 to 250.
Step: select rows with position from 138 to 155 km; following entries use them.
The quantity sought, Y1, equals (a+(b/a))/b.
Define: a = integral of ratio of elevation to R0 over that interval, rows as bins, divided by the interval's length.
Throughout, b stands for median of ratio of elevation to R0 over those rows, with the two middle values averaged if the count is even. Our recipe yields 2.14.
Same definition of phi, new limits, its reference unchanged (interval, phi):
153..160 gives 0.3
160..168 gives 0.8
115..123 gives 0.2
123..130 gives -0.3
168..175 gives 0.8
